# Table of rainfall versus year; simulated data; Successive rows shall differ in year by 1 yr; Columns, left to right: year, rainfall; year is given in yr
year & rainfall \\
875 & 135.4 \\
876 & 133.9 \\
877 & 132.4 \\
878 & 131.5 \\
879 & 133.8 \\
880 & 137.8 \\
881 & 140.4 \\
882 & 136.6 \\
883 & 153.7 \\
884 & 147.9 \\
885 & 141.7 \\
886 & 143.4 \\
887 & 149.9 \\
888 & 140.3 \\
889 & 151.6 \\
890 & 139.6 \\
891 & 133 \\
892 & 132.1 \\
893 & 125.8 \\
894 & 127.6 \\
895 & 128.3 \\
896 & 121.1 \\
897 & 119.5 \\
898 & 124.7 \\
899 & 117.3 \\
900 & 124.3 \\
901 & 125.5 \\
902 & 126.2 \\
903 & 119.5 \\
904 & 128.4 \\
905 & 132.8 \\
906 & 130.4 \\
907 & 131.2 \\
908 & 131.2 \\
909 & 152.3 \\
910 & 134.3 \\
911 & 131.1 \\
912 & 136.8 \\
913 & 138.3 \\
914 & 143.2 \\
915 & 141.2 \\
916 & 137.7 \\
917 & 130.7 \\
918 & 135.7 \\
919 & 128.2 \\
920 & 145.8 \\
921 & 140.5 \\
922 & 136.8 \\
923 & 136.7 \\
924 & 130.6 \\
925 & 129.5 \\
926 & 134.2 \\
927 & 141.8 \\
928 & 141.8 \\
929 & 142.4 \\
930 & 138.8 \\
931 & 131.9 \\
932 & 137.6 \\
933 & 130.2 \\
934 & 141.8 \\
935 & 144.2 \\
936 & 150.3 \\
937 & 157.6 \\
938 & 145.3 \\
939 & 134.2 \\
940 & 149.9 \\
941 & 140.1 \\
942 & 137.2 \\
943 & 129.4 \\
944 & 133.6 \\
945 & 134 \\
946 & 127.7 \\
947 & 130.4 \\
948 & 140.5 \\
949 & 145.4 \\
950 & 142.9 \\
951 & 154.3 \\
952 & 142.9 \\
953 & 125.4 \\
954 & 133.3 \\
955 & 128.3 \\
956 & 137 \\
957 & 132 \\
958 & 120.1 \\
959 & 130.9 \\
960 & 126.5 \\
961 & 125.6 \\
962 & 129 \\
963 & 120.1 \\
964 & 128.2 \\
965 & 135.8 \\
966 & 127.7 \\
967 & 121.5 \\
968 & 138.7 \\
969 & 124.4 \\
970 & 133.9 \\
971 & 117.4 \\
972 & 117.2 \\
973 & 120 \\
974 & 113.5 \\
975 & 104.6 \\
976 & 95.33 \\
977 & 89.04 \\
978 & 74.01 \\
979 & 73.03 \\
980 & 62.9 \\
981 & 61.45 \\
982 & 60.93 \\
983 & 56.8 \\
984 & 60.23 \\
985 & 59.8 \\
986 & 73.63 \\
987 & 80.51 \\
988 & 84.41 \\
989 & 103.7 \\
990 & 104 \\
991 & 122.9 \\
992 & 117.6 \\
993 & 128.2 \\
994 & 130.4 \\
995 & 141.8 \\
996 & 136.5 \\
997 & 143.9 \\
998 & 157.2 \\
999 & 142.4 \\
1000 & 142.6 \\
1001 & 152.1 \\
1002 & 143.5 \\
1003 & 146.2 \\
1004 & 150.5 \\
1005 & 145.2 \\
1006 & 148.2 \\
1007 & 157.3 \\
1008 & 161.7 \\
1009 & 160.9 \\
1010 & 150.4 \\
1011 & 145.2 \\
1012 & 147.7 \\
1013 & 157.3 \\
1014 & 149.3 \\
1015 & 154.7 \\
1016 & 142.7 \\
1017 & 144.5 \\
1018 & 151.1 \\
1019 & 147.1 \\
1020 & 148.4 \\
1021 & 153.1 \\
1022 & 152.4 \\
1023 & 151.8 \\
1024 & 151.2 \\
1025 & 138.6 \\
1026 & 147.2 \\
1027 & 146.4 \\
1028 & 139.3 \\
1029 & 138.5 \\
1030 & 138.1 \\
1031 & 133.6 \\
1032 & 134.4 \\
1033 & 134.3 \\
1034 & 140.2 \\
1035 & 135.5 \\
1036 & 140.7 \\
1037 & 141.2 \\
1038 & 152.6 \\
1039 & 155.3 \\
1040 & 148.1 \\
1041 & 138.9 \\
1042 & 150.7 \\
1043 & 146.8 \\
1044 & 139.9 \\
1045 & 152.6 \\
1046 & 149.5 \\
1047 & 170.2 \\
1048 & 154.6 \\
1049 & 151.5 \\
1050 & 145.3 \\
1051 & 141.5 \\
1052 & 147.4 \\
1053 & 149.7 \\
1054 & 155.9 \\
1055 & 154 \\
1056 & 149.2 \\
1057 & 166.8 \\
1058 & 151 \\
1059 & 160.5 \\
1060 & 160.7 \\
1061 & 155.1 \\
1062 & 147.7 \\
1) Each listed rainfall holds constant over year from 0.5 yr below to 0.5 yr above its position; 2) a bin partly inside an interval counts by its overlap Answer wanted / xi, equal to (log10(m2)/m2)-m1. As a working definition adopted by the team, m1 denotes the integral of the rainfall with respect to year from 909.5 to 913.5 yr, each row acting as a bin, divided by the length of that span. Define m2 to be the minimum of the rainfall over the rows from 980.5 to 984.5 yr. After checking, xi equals -135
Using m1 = 135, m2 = 56.8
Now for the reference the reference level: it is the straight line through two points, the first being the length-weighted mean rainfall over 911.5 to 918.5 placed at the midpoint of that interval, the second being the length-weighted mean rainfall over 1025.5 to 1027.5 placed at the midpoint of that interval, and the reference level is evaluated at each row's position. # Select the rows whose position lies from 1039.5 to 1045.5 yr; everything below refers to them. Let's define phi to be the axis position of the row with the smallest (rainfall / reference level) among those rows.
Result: 1041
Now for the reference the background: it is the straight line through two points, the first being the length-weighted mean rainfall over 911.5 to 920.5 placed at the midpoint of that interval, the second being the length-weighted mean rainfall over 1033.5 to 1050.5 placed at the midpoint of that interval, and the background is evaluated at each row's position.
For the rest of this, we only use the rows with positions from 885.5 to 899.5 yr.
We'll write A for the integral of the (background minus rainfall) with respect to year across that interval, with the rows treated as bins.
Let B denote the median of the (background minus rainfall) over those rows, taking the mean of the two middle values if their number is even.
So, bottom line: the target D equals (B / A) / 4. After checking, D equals 0.031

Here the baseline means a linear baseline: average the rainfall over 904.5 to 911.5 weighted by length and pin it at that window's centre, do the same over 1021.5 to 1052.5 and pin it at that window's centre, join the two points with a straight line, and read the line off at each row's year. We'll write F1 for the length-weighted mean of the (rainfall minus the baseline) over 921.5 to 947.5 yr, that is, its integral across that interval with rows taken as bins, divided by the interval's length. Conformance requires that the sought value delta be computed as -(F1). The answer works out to -1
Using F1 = 1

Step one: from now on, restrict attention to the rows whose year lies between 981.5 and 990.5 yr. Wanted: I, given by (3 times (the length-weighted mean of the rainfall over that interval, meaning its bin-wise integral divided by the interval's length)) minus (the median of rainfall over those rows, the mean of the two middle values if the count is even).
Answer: 154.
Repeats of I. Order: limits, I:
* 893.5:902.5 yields 247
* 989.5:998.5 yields 264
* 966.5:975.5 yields 244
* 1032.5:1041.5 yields 288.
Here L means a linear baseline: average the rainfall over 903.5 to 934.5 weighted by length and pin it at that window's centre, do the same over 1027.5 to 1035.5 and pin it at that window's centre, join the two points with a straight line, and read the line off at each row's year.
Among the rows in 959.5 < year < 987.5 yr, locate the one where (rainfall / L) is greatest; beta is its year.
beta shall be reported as 968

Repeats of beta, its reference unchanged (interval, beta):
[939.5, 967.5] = 951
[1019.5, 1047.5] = 1047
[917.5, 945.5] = 937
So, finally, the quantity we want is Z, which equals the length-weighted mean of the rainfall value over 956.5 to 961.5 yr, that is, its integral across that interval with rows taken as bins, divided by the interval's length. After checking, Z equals 127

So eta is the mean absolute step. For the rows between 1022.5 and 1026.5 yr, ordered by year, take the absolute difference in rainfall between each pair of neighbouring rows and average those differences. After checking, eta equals 7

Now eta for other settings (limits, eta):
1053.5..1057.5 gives 8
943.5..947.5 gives 3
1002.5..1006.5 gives 4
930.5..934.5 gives 8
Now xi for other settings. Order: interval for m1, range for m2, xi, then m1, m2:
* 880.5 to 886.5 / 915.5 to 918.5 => -144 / 144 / 130.7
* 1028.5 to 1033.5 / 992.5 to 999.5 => -136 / 136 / 128.2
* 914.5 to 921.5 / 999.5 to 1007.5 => -137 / 137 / 142.6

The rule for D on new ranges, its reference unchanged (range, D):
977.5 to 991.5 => 0.019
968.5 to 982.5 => 0.016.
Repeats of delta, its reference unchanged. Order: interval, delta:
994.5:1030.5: -5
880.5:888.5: -11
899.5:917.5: 2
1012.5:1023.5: -6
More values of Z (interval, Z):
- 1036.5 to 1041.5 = 147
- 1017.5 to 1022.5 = 150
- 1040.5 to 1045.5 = 146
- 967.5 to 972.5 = 126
